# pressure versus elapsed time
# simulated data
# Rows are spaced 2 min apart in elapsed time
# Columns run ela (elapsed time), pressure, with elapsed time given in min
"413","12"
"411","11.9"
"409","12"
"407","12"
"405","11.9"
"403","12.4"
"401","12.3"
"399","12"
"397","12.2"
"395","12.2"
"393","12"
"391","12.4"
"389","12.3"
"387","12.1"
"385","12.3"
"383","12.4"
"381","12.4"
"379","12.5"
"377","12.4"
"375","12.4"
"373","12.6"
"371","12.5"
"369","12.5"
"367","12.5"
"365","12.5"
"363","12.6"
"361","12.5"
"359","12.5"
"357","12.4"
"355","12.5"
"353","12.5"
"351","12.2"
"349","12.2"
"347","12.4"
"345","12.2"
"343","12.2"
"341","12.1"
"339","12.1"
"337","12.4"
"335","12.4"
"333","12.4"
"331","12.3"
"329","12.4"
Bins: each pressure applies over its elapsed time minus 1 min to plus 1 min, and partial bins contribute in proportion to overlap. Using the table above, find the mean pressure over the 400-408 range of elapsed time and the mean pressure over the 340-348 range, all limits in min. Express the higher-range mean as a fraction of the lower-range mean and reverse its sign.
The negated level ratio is -0.994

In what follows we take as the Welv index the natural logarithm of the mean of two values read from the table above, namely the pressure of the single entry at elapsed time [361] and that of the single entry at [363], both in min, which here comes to 2.53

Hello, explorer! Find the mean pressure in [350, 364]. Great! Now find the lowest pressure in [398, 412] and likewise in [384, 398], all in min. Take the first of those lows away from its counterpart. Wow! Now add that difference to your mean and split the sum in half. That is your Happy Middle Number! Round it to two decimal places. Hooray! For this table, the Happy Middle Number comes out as 6.28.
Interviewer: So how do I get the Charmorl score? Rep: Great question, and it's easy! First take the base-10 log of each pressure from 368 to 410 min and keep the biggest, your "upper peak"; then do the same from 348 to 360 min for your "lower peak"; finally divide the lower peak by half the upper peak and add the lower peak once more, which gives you 3.09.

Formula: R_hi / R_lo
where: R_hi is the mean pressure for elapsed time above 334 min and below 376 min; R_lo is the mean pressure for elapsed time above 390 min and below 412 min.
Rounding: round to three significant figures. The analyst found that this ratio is 1.02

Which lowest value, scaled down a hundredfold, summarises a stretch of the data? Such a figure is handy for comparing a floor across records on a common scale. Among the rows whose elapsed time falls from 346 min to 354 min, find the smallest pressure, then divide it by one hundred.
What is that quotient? 0.122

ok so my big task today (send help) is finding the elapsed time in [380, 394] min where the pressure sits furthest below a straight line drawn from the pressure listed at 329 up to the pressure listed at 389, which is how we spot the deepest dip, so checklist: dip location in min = 393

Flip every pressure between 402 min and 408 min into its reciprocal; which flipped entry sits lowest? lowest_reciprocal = 0.0806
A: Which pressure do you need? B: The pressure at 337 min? 12.4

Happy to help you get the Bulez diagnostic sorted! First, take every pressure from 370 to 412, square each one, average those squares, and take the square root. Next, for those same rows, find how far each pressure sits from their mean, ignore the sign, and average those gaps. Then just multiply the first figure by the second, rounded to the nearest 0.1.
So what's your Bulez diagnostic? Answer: 2.2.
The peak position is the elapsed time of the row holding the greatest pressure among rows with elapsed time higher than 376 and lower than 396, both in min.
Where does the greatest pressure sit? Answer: 379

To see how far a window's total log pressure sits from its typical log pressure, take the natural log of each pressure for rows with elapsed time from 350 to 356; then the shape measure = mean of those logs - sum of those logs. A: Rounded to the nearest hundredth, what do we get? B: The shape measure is -5.04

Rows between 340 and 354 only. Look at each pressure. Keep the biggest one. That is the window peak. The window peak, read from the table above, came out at 12.5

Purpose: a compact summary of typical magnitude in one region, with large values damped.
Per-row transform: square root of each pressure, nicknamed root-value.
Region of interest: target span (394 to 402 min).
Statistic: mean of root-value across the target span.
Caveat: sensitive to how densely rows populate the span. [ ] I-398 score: 3.49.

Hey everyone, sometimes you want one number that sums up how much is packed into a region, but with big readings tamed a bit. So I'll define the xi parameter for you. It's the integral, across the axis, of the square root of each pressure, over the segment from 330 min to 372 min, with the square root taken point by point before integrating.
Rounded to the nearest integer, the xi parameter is 148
